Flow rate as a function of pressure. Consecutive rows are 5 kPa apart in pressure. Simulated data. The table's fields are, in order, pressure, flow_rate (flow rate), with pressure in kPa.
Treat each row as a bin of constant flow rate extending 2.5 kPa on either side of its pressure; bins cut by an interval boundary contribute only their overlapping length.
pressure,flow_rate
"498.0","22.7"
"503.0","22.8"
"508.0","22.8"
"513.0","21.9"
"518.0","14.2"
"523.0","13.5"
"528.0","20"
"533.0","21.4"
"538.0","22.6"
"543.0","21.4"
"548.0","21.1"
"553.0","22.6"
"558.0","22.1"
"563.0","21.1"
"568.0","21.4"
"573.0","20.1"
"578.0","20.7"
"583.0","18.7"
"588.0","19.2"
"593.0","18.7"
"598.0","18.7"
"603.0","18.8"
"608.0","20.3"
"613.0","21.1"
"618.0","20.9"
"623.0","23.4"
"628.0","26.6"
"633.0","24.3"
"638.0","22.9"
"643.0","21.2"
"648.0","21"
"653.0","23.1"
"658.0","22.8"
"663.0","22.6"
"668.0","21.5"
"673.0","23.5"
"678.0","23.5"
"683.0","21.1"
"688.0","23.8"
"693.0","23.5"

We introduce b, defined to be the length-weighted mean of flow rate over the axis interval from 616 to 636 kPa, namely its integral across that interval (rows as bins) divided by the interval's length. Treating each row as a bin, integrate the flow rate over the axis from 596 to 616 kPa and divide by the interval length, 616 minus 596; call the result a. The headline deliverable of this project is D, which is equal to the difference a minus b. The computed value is -4.1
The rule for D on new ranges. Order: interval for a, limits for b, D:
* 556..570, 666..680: -1.3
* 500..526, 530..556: -2.7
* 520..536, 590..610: -0.8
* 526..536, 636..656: -1.2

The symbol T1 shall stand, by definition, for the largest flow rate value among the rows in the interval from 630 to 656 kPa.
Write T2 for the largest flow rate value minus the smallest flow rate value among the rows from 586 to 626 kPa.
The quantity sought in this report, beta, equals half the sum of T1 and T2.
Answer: 14.5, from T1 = 24.3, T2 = 4.7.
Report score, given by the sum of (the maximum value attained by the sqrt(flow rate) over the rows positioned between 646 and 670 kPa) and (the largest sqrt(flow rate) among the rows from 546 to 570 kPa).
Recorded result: 9.56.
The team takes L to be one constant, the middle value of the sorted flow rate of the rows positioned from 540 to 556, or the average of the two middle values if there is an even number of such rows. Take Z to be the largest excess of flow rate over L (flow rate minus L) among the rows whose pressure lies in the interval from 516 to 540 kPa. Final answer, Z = 1.2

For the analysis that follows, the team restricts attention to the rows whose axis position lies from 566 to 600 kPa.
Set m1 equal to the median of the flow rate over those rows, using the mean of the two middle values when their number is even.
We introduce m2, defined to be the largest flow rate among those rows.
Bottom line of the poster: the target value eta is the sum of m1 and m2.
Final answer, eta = 41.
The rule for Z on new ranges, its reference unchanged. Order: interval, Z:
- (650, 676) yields 2.1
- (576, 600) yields -0.7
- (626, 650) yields 5.2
